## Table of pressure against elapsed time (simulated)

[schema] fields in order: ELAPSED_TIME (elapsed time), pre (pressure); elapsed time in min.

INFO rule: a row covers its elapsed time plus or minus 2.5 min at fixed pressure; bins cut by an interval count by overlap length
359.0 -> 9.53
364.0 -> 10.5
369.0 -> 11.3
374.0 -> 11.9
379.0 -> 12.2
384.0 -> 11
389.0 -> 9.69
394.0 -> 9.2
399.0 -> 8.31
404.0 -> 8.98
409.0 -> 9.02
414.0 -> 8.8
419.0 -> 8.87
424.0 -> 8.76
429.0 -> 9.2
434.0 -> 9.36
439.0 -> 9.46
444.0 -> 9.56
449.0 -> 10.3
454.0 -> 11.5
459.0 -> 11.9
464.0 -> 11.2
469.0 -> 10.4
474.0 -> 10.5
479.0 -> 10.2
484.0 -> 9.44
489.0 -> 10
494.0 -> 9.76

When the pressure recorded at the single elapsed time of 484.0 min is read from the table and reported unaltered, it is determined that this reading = 9.44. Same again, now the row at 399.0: 8.31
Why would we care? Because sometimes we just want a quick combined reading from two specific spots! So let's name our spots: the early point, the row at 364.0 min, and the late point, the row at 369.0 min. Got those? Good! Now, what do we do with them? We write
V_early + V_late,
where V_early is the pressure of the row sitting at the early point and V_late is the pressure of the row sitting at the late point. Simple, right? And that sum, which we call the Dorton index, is 21.8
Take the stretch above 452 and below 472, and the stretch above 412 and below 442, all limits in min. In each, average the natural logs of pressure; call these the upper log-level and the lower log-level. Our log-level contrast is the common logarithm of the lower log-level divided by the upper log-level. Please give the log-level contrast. -0.040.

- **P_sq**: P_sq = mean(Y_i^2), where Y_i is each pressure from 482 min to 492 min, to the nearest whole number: 95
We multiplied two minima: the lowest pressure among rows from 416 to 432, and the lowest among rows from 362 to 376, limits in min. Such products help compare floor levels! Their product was 92.0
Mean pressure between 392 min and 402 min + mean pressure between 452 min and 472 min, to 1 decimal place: 20.0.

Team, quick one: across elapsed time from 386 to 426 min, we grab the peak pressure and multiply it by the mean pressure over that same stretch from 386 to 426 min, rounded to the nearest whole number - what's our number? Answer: 87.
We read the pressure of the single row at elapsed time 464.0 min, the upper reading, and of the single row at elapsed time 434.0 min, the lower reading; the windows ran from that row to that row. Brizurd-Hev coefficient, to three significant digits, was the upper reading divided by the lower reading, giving 1.20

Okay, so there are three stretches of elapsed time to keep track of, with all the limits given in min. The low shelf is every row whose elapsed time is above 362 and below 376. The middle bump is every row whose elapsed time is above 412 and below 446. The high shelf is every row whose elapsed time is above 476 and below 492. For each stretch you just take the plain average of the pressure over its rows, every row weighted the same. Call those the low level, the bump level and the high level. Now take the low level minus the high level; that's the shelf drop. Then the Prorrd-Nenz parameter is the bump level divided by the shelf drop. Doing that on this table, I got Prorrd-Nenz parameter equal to 7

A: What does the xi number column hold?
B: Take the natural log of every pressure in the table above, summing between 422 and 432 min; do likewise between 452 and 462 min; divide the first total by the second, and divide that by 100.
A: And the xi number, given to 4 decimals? 0.0089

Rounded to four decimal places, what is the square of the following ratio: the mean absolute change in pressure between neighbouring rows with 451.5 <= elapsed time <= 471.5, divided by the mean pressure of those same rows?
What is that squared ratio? 0.0032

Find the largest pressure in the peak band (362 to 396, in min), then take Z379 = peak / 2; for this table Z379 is 6.10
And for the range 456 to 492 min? 5.95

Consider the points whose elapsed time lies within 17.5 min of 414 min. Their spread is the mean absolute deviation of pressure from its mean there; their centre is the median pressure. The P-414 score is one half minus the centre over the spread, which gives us -45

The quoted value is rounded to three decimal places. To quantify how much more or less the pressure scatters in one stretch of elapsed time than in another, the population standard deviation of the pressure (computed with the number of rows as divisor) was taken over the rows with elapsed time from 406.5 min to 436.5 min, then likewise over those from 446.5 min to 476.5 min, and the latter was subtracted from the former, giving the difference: -0.387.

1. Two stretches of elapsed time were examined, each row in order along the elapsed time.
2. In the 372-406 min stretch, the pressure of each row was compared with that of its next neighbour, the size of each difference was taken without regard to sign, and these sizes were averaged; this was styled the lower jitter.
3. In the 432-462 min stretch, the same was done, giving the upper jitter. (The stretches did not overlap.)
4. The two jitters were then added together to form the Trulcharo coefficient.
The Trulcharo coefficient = 1.3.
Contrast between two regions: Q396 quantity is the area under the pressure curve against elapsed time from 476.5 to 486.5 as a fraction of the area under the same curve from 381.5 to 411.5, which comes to 0.3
